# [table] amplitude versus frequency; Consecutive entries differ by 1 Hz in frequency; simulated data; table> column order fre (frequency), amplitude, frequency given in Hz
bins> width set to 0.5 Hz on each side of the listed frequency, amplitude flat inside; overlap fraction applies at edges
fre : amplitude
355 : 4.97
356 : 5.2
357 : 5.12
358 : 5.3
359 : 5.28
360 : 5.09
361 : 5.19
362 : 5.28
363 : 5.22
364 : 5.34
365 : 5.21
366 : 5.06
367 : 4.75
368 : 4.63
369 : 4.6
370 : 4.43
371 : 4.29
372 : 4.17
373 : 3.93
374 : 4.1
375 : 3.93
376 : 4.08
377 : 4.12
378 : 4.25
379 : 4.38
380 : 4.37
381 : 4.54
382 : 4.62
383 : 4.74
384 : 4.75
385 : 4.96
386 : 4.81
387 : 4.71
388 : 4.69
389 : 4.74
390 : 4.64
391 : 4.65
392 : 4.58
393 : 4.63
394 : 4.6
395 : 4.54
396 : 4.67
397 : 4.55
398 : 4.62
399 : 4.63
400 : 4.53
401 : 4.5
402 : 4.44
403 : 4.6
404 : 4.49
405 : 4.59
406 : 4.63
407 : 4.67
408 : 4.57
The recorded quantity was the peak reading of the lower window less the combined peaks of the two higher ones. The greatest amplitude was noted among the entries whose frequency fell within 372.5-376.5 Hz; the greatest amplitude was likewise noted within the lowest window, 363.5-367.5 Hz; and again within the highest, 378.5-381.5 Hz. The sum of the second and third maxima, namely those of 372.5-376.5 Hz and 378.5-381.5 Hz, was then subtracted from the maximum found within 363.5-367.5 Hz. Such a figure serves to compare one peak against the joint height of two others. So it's -3.30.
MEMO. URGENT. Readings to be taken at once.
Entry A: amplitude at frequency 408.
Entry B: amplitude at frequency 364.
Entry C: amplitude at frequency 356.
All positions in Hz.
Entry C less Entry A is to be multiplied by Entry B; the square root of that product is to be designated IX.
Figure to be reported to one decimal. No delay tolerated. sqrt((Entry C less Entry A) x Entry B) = 1.8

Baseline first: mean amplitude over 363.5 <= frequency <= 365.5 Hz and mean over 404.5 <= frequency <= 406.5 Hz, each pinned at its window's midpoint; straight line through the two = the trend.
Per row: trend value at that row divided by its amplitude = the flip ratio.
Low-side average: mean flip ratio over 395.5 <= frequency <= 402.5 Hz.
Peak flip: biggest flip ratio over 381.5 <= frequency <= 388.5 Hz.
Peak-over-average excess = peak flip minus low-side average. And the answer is 0.05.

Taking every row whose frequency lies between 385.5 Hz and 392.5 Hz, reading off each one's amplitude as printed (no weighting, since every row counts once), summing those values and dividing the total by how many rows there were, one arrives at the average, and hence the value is 4.7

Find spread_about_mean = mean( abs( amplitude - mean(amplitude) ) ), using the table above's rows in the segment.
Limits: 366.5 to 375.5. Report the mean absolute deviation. 0.256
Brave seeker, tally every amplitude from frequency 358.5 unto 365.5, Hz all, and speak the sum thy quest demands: 37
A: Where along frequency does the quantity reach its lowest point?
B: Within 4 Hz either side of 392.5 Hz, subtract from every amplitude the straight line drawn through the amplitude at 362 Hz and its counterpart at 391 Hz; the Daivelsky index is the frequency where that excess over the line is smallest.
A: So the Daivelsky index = 392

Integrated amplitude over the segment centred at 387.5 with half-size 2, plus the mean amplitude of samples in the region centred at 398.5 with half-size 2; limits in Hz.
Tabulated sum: 23.5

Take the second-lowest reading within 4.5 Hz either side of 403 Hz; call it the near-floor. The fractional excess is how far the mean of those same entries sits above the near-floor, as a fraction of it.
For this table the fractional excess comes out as 0.017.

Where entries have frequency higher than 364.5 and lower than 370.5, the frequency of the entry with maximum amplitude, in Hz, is 365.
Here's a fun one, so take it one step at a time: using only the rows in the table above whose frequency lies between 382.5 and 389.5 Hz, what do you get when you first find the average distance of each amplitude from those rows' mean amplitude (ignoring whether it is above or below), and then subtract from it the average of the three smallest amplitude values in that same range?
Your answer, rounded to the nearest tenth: -4.6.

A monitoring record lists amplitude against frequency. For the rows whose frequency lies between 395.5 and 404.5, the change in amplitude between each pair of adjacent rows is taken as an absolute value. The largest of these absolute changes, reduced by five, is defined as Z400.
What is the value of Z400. -4.84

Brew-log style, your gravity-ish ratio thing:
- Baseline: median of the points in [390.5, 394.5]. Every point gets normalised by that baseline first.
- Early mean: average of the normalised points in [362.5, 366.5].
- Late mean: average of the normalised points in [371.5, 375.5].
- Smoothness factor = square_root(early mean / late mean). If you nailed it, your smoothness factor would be 1.14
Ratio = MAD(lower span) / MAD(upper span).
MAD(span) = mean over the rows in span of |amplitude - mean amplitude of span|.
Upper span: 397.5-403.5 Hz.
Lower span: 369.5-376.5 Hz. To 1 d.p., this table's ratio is 2.2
